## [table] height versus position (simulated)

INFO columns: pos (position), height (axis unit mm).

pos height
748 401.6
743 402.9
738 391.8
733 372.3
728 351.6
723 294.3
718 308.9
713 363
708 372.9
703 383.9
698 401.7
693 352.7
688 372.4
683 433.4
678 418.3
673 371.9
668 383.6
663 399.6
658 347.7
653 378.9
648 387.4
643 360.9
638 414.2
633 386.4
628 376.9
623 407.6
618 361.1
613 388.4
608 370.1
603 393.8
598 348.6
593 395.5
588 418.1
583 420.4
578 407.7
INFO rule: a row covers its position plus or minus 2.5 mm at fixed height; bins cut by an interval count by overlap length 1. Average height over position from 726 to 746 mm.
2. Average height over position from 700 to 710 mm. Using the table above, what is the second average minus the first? -1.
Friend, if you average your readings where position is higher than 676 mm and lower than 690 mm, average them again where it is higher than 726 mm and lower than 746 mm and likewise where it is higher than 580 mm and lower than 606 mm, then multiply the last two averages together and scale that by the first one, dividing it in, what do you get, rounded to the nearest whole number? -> 368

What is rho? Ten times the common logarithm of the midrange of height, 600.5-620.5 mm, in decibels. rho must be 25.8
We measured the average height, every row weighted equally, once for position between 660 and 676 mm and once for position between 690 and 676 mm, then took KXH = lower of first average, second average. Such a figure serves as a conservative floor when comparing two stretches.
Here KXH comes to 385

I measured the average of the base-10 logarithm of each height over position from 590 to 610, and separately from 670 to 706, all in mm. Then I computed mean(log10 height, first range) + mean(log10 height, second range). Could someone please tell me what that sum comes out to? 5.167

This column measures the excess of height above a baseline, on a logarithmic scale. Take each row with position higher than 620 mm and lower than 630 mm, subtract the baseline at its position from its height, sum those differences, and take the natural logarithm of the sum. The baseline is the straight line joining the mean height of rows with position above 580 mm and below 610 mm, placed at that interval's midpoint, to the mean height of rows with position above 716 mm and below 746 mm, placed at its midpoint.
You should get 2.9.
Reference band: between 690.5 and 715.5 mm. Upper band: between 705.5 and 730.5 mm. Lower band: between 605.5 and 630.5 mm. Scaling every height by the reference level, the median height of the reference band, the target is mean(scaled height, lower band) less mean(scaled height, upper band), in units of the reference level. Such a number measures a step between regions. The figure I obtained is 0.11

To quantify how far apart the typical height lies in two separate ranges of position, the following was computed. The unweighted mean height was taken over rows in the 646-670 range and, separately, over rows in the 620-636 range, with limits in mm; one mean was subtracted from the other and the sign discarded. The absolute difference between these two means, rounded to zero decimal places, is 11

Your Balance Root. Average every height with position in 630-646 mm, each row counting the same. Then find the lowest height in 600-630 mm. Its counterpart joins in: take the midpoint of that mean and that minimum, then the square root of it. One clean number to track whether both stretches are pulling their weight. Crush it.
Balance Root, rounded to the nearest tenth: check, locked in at 19.3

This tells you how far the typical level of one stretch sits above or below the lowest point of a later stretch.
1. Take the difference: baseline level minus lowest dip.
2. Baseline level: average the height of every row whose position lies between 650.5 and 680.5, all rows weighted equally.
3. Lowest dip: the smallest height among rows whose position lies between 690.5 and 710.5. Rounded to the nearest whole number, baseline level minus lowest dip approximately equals 31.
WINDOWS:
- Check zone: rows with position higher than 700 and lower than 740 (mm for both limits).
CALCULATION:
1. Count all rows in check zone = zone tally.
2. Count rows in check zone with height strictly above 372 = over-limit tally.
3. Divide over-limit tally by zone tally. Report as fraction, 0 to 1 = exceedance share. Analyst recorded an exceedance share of 0.50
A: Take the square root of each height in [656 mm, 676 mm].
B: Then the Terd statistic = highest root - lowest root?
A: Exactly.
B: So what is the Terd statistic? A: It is 1.34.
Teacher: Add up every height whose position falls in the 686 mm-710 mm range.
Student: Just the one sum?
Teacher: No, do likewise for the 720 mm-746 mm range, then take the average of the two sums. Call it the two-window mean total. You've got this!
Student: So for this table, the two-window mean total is 1848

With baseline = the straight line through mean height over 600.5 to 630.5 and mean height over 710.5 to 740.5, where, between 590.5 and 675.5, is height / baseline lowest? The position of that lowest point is 598 mm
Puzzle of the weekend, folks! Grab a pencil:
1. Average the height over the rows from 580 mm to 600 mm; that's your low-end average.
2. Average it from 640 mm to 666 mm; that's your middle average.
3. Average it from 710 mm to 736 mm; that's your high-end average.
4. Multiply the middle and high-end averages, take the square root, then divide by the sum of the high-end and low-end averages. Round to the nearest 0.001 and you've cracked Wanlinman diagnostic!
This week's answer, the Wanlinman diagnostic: 0.485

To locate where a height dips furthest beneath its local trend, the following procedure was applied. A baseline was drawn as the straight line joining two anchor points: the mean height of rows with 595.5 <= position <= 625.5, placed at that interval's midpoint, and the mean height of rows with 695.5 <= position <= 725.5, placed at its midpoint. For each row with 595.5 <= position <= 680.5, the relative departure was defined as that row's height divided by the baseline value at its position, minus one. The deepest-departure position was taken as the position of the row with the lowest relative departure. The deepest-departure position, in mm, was 598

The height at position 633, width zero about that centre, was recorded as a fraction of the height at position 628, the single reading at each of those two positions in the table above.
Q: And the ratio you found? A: 1.03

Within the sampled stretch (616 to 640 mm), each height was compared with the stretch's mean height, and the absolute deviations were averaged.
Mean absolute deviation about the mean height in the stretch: 17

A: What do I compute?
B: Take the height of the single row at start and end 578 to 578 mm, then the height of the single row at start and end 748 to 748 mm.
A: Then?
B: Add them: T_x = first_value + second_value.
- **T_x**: 809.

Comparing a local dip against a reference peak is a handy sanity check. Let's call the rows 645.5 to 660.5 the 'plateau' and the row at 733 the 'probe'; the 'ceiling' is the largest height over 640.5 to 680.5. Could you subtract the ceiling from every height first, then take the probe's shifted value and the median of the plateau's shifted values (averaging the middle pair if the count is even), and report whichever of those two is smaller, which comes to -46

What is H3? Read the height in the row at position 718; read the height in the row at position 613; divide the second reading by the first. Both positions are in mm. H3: 1.26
